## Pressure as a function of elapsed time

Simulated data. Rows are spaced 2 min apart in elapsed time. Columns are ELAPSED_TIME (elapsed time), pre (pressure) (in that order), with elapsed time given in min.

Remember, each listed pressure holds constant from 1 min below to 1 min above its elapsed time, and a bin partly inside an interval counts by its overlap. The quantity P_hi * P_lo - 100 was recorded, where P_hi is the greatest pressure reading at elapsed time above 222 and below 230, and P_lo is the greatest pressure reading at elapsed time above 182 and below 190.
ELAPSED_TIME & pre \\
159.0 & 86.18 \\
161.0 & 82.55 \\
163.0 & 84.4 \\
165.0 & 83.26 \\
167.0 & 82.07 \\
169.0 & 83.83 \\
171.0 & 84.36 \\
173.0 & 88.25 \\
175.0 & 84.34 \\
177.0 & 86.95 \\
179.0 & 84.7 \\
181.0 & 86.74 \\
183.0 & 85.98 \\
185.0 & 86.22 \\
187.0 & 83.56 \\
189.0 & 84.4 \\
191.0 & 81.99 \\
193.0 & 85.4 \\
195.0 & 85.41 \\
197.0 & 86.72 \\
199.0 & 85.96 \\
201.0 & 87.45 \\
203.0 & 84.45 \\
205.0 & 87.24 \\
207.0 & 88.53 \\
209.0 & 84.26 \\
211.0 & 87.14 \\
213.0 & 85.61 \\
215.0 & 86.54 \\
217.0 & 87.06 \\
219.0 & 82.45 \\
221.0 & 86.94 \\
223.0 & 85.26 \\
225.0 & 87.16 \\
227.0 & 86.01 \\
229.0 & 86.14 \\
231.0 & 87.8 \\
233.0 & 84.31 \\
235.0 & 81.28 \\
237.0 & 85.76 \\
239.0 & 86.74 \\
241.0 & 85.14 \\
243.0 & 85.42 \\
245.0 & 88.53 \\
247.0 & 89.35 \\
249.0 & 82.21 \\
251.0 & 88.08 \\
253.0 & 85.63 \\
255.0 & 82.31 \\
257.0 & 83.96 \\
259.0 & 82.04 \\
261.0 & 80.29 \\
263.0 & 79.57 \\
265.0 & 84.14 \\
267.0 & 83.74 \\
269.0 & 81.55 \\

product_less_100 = 7415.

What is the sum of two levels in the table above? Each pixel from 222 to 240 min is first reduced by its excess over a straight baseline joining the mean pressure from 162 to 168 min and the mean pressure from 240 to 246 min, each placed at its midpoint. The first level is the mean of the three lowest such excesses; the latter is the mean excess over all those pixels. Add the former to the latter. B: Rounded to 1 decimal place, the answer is -2.5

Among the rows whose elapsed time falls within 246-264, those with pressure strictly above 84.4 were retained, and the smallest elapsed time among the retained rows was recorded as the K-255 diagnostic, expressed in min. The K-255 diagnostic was 247.0 min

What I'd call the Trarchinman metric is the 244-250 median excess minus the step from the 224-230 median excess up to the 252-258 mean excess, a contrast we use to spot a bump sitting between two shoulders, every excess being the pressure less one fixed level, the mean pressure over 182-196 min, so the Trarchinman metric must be 6.0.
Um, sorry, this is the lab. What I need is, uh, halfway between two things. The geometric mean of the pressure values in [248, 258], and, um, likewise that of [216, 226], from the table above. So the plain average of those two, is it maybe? 85.1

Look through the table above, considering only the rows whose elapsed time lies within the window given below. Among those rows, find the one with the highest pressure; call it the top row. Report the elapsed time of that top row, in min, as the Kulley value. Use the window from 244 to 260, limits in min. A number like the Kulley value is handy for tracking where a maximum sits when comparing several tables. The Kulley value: 247.0 min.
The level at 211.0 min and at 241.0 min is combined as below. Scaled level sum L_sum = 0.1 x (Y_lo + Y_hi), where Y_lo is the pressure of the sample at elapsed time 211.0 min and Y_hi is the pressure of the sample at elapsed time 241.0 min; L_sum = 17.2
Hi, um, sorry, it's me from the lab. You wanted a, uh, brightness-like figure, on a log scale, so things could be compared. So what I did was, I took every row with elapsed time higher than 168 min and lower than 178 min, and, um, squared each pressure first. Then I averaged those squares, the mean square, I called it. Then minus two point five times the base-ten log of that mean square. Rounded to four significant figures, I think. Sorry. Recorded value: -9.661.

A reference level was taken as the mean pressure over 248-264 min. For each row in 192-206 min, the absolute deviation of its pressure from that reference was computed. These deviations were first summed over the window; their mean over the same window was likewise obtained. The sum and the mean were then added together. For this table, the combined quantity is 24.6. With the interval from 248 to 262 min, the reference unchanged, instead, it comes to 15.8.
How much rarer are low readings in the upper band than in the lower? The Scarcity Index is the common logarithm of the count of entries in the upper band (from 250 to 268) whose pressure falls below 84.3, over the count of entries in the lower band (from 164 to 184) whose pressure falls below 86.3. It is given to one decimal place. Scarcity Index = 0.0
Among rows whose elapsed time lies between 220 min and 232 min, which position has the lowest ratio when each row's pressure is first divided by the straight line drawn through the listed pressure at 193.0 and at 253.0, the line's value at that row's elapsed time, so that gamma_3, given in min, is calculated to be 223.0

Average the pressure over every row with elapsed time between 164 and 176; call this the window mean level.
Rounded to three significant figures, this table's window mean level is 84.4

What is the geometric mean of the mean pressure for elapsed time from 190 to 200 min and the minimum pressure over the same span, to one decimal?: 83.5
